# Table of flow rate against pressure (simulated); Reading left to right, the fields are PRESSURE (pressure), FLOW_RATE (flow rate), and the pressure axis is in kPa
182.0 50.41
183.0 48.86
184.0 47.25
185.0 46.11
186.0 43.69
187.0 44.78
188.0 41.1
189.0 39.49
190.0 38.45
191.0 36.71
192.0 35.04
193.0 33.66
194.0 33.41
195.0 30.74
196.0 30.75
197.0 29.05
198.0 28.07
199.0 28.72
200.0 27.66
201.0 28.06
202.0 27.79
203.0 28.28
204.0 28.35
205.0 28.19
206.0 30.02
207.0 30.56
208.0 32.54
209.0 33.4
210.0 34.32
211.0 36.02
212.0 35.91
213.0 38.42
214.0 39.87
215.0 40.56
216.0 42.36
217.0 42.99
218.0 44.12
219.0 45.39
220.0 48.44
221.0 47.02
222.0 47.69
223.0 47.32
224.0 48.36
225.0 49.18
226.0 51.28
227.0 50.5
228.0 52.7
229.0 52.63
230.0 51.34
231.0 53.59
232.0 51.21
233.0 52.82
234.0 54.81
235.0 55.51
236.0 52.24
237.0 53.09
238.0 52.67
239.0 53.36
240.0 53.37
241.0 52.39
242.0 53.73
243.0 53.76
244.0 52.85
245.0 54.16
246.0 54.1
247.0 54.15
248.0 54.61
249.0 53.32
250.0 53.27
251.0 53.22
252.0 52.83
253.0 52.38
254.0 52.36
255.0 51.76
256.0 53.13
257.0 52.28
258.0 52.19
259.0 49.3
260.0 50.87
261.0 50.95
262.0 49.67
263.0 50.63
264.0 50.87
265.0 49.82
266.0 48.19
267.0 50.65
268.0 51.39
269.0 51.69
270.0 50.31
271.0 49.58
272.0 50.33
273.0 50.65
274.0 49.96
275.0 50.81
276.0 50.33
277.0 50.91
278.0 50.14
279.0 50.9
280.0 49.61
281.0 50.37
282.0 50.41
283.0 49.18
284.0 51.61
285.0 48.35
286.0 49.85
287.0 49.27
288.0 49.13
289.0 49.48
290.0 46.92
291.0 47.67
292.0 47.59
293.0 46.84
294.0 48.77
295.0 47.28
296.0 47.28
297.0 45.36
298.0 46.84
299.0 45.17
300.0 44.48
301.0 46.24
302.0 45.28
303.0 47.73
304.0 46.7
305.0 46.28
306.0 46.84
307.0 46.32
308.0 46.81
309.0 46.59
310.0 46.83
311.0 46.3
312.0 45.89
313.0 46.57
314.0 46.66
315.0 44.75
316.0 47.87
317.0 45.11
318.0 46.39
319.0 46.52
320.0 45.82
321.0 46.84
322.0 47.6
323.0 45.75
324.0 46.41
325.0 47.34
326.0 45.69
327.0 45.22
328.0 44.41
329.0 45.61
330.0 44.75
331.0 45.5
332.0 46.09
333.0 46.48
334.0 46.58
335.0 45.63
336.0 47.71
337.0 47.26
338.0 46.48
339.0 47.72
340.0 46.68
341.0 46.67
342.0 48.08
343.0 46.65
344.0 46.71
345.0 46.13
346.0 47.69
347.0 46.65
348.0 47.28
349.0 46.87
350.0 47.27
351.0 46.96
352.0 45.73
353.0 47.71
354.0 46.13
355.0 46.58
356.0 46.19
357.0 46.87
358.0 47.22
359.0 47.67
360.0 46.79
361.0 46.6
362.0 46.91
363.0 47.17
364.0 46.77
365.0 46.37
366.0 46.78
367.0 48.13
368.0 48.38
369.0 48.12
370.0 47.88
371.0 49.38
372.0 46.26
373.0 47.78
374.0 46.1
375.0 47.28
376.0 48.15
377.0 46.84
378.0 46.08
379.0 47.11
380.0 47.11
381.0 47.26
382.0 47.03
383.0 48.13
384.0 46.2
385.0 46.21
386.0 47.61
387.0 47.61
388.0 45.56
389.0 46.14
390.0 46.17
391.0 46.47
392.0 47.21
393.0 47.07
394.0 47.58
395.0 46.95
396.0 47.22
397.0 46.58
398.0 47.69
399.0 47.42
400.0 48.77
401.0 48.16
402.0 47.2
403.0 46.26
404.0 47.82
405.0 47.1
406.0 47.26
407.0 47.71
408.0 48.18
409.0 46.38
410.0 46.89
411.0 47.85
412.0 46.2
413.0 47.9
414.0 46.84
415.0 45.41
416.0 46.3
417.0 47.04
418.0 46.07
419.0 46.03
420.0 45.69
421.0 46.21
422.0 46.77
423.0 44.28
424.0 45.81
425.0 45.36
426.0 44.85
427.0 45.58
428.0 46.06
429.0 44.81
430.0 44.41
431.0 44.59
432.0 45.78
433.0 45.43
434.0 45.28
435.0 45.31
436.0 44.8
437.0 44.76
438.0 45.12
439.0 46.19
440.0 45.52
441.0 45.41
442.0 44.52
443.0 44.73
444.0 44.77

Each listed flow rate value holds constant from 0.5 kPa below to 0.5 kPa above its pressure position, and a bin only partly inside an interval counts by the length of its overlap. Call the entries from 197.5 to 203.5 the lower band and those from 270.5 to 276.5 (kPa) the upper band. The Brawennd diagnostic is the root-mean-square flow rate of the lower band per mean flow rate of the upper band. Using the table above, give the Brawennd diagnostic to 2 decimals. 0.56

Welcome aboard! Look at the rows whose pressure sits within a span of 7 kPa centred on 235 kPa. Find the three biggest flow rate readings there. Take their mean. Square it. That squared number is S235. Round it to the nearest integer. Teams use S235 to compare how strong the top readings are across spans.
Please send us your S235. 2967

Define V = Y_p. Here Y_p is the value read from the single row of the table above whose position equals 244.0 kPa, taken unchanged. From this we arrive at 52.85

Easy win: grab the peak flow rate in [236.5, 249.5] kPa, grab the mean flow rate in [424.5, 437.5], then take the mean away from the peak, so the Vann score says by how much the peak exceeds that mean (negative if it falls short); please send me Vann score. 9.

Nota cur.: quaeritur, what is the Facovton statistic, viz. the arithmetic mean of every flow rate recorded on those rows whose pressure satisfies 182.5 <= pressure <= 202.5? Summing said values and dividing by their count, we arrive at 36.0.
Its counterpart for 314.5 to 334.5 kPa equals 46.0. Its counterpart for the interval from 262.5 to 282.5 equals 50.4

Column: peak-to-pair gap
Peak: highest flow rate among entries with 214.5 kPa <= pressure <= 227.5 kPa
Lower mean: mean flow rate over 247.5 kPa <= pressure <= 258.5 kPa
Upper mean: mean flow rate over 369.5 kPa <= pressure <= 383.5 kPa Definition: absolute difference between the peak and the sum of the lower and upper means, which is 48.9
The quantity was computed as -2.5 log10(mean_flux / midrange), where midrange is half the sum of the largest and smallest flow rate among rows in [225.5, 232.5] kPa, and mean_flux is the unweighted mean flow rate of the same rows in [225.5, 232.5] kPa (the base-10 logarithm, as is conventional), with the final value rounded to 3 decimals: 0.003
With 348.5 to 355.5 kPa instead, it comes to -0.001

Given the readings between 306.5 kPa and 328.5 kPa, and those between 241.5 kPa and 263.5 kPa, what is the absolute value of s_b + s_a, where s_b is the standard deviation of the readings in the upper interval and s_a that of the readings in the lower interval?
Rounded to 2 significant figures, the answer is 2.3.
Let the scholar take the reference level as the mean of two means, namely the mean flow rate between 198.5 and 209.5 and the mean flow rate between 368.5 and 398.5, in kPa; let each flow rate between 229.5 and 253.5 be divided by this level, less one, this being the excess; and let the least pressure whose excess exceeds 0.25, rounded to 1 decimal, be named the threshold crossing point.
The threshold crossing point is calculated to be 230.0 kPa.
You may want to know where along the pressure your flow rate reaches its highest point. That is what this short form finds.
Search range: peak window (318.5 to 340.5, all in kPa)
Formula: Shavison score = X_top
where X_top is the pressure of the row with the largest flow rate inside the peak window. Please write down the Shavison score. 339.0 kPa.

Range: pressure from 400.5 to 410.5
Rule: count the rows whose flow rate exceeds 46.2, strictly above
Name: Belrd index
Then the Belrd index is 10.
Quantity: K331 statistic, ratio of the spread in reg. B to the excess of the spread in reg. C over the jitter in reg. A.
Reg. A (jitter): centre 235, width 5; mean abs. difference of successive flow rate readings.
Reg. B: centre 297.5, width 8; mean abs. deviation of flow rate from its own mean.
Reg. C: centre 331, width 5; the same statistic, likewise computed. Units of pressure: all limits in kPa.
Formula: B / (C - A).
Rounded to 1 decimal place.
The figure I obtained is -0.9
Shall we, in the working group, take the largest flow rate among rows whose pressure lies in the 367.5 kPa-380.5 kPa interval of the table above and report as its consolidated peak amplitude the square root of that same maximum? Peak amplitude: 7.03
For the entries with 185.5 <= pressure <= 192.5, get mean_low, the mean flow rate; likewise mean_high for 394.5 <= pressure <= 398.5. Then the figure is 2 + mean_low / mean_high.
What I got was 2.85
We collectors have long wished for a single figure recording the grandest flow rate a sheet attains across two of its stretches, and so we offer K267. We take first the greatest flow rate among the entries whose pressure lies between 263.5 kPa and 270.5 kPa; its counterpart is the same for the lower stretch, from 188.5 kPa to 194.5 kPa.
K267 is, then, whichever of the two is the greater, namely 51.7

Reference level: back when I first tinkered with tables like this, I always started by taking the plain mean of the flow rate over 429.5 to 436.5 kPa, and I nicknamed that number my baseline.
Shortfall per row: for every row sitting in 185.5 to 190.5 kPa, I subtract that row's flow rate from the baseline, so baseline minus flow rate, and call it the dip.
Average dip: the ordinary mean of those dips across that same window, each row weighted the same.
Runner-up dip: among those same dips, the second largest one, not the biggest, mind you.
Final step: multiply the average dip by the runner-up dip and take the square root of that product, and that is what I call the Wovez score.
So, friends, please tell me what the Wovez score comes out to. 4.5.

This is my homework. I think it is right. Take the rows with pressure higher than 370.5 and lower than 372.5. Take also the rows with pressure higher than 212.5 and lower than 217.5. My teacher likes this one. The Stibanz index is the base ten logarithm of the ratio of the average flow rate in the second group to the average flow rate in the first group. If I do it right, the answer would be -0.07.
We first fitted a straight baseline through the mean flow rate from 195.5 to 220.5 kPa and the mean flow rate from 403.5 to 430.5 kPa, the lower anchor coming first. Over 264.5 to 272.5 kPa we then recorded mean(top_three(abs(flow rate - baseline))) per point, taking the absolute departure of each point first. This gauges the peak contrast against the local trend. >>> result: 13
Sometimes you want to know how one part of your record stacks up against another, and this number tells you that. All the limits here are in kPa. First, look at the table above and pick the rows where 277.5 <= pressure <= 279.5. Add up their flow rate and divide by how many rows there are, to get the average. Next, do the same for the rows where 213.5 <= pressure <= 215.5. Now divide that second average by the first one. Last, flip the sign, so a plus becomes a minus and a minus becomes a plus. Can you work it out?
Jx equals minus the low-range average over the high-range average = -0.796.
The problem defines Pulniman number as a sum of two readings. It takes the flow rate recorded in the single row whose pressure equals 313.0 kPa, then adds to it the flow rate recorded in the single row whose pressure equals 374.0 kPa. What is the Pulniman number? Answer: 93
